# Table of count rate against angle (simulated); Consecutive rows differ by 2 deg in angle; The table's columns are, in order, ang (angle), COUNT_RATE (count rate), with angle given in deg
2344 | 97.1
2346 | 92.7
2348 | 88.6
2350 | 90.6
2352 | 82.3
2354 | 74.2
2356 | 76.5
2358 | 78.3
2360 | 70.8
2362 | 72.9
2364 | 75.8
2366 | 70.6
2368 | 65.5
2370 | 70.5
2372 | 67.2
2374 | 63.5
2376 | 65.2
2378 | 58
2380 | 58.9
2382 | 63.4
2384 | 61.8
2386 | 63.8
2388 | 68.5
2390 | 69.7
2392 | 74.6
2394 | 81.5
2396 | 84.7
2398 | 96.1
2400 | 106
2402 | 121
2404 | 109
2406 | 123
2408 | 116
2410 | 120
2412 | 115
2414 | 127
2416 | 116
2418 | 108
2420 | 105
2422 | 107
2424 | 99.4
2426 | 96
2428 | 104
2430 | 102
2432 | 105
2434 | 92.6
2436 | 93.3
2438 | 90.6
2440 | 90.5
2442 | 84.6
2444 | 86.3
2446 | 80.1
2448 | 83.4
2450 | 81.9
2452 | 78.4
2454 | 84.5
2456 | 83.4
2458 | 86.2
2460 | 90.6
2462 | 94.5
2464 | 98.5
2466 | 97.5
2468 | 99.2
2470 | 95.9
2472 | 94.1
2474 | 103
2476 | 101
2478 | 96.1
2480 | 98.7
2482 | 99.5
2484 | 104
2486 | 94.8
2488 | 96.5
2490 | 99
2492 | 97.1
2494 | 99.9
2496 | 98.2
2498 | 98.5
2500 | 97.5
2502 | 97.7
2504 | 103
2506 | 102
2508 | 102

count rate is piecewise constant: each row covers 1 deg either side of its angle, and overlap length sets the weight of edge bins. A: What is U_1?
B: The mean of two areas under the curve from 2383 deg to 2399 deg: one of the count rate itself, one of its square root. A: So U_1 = 670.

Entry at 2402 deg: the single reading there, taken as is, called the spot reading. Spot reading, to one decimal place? 121.0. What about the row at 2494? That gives 99.9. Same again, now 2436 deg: 93.3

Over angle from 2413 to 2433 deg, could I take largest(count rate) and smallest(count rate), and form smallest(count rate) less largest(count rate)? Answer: -31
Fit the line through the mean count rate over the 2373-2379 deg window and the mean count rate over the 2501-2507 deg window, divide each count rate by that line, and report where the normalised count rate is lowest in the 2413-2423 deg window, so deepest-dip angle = 2420 deg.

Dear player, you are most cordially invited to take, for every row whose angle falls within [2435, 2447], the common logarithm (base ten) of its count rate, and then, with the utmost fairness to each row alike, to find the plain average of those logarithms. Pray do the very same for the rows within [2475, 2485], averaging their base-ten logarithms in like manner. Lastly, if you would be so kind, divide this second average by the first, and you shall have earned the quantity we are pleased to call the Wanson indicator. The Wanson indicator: 1.03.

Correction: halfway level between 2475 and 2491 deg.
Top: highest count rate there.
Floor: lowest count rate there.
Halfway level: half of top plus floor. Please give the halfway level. 99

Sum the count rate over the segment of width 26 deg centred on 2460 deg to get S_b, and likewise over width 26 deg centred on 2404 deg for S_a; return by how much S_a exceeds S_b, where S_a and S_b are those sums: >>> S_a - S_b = 222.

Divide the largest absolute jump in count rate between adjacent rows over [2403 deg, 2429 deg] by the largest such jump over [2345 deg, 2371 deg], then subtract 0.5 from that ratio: 1.2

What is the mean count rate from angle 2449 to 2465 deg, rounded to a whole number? 87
